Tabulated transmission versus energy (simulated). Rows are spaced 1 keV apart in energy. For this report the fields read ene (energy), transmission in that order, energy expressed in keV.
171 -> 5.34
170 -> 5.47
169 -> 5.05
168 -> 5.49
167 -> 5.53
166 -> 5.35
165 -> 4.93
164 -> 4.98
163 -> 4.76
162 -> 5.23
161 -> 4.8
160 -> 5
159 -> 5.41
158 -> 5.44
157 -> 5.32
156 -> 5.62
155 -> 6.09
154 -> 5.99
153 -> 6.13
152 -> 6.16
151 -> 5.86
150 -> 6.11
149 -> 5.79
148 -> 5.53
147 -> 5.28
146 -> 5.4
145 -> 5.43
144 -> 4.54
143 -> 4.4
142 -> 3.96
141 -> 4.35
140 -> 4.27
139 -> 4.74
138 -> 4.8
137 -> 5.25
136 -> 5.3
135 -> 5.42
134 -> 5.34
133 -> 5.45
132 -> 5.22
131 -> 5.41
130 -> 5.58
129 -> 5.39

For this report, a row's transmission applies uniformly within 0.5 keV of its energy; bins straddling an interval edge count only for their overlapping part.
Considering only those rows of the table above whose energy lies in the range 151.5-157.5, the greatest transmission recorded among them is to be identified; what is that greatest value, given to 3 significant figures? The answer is 6.16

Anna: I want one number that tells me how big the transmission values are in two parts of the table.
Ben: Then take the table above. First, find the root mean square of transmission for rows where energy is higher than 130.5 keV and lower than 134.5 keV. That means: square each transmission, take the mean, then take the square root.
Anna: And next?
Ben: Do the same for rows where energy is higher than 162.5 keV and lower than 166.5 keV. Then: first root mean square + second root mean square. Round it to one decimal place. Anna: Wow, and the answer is 10.4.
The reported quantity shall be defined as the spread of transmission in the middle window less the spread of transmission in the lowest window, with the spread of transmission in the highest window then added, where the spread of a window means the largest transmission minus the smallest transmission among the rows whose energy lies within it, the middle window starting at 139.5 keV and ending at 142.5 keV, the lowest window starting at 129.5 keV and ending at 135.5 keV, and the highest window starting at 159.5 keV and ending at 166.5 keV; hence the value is 0.62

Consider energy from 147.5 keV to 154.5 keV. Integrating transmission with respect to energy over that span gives 41.6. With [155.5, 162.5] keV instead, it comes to 36.8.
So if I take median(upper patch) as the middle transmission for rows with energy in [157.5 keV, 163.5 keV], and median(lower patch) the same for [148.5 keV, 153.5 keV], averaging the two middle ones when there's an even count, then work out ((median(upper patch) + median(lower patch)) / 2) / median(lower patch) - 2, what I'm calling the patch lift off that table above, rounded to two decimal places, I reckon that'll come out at -1.08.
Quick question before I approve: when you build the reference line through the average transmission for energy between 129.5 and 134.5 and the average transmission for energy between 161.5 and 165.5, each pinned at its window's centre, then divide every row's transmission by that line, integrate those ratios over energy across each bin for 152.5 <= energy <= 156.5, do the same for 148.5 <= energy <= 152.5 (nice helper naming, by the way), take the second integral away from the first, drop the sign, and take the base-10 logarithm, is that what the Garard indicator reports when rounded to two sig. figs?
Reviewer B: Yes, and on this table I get -1.5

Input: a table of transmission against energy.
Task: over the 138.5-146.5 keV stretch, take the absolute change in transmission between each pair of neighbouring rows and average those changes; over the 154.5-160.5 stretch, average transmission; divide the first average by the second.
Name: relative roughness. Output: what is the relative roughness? 0.06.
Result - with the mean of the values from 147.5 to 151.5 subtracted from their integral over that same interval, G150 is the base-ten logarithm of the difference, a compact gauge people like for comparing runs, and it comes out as 1.24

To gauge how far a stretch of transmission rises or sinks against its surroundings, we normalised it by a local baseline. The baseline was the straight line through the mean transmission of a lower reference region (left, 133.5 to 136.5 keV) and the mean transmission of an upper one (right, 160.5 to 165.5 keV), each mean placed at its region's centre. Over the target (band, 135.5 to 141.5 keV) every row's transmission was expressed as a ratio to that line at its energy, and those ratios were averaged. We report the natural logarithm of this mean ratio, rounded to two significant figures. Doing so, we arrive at -0.10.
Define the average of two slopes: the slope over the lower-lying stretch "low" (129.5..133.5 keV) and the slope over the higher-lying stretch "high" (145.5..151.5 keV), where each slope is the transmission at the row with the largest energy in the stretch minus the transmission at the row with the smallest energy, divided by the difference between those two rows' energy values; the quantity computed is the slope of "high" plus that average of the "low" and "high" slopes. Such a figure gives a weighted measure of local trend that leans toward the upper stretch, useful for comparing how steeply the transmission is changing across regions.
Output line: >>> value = 0.12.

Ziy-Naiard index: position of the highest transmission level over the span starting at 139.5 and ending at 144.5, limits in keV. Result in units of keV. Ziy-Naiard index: 144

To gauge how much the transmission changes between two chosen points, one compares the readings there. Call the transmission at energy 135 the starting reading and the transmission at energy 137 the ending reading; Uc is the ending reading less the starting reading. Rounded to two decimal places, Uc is -0.17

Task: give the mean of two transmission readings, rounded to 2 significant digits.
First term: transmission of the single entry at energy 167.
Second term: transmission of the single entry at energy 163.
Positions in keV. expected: 5.1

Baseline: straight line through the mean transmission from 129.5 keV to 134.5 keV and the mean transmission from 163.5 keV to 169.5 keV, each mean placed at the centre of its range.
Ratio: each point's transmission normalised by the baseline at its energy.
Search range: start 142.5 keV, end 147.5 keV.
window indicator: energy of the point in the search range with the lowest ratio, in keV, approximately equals 143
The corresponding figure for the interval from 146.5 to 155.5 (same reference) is 147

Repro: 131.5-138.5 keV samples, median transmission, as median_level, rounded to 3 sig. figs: 5.30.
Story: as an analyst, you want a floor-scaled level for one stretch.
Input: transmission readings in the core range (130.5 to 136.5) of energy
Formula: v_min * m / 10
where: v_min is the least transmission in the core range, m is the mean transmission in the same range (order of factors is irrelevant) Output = 2.8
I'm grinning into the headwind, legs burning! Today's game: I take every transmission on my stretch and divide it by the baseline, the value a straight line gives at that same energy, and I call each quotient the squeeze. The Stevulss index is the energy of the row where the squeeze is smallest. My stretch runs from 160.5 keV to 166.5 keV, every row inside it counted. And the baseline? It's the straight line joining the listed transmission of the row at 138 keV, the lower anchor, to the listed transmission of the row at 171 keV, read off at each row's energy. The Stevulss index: 163 keV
